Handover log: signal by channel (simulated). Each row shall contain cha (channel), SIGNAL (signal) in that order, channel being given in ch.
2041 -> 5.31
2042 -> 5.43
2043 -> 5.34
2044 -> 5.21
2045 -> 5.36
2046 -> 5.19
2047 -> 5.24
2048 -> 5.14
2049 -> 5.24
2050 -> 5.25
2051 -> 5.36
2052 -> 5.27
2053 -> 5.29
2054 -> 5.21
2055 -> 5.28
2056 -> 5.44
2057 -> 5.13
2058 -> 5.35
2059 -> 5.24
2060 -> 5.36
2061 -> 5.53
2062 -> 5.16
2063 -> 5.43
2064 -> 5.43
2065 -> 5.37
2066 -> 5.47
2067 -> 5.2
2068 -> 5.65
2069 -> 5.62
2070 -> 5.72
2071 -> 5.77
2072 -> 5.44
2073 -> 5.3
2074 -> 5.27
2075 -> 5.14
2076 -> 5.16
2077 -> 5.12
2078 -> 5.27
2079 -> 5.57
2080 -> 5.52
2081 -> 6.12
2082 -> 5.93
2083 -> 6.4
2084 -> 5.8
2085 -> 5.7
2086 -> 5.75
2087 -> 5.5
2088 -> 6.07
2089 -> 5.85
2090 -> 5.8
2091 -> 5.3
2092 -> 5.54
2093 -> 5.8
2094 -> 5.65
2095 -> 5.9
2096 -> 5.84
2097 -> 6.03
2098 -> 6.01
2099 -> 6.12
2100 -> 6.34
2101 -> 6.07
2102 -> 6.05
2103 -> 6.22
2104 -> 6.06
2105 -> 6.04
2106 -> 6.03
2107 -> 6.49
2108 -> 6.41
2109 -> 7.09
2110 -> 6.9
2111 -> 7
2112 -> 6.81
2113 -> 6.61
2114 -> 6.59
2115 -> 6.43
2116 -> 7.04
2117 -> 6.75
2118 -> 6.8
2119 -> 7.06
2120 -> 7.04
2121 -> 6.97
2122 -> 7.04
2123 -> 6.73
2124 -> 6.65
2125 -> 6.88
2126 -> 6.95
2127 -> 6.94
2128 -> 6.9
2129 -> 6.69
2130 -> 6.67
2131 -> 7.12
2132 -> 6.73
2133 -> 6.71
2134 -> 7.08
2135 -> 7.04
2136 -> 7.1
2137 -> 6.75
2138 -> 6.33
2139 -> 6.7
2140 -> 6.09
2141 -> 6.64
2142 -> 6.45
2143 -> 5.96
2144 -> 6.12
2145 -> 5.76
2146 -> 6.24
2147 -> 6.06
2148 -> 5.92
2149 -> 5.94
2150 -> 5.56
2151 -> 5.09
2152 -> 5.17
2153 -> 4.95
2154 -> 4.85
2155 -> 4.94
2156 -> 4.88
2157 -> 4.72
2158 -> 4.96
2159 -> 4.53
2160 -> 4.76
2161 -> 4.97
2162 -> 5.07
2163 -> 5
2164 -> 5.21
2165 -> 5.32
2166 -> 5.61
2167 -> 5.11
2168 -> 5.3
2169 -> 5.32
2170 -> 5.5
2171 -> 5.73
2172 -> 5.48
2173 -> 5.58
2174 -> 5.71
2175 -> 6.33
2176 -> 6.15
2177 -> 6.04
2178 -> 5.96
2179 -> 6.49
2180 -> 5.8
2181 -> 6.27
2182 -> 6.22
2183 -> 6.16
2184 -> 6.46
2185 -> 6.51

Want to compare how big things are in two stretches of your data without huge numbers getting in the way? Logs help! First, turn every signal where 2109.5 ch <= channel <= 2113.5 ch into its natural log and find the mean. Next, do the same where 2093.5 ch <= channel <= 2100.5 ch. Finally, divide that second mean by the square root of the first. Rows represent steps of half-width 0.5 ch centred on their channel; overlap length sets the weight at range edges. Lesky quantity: 1.29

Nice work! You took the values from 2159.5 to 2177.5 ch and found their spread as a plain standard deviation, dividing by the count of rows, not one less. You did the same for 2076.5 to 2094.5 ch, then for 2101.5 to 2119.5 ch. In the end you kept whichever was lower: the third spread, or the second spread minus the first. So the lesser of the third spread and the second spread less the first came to -0.11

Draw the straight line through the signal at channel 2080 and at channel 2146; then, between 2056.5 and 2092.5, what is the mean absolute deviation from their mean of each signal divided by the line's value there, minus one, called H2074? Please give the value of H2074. 0.038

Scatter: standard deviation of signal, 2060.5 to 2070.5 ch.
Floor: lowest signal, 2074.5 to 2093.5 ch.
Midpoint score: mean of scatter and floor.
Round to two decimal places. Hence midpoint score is 2.65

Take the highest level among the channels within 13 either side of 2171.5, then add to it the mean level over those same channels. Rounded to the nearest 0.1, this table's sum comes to 12.1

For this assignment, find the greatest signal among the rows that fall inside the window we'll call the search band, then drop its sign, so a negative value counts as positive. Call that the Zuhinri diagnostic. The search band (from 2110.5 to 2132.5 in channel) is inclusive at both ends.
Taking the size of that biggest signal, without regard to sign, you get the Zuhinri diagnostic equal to 7.1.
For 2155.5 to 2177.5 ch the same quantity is 6.3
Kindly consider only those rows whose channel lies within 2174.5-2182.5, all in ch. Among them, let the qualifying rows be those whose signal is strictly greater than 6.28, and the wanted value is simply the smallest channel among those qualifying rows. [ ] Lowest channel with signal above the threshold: 2175 ch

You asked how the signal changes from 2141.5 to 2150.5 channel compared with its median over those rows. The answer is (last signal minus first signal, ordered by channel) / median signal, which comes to -0.15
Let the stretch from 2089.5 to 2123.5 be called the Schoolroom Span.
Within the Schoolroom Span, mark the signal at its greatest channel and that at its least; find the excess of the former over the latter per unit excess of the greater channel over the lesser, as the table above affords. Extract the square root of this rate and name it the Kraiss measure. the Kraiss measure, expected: 0.17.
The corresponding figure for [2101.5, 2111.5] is 0.32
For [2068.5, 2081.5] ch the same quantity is 0.20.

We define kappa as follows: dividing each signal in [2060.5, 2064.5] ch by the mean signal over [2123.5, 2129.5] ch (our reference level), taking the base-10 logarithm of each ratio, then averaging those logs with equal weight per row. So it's -0.103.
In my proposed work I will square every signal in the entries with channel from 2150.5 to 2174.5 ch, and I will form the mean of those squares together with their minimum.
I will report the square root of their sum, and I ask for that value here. 6.9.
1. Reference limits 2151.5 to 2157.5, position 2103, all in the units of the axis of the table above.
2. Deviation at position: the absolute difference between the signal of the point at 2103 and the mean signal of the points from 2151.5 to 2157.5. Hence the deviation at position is 1.30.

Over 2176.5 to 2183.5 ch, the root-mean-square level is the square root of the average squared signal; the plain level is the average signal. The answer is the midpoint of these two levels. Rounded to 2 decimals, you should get 6.14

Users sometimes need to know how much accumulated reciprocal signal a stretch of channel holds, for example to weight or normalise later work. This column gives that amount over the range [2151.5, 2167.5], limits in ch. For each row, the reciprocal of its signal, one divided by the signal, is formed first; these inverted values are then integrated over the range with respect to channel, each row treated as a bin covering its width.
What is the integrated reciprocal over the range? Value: 3.21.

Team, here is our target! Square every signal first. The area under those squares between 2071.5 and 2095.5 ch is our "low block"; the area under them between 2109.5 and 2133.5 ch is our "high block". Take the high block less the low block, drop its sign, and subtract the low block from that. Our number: -400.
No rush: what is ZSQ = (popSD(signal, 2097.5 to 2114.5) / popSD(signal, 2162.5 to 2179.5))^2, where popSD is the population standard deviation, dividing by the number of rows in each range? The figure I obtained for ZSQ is 0.75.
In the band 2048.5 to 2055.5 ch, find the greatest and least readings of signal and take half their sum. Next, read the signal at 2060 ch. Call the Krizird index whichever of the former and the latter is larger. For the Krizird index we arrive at 5.4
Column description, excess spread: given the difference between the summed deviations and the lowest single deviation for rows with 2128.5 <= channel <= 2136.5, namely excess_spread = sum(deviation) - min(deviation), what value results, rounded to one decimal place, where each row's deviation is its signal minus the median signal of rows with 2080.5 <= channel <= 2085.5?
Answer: 7.0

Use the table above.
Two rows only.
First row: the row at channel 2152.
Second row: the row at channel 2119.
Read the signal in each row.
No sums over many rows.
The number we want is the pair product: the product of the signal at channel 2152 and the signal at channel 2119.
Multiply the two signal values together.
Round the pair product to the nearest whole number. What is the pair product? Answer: 37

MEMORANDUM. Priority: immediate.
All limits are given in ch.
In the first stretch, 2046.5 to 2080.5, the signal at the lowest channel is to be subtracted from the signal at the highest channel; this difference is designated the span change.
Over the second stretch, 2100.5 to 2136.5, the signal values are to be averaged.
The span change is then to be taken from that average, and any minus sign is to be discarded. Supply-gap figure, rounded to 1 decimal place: 6.4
